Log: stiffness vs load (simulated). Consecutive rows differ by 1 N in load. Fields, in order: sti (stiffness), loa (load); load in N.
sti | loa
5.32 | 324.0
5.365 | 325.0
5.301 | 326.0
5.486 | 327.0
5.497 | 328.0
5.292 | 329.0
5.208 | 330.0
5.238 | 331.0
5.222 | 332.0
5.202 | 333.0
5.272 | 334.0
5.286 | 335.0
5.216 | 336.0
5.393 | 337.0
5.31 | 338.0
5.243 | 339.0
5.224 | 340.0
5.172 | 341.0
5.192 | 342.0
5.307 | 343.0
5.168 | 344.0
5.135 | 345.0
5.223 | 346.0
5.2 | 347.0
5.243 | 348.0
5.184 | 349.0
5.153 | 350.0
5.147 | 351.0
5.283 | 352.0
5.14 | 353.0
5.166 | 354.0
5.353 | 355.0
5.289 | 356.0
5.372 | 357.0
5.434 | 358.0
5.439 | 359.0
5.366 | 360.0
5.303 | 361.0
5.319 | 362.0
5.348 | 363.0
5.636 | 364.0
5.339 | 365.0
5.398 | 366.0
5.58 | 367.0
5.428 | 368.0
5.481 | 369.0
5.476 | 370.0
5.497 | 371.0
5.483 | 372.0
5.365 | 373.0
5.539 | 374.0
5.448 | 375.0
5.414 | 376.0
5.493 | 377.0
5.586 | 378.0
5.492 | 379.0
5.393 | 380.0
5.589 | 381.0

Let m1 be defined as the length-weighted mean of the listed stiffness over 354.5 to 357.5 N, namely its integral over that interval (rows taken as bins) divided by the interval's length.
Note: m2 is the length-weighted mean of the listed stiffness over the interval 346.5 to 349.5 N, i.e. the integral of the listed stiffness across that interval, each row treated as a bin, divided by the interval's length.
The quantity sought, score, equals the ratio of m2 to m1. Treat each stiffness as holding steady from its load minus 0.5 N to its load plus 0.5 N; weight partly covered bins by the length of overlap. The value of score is 0.98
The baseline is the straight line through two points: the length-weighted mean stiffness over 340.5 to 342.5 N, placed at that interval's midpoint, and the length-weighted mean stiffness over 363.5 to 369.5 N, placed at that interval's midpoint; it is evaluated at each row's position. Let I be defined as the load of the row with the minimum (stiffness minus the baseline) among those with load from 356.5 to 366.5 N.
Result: 365.0 N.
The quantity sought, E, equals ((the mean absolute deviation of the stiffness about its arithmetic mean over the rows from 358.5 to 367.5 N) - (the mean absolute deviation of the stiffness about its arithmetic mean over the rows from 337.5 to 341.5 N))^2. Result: 0.0027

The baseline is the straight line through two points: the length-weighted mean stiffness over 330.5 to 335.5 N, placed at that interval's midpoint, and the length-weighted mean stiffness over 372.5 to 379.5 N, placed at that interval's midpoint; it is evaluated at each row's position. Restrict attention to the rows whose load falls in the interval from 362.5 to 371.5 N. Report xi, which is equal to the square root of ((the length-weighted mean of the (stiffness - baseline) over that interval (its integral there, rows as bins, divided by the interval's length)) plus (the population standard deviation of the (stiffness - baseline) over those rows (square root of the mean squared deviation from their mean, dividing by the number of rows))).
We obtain 0.36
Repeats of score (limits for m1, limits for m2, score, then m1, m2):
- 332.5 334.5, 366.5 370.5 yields 1.05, 5.24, 5.49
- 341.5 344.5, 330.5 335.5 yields 1.00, 5.22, 5.24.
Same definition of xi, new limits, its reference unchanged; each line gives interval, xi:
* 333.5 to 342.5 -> 0.24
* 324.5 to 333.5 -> 0.46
